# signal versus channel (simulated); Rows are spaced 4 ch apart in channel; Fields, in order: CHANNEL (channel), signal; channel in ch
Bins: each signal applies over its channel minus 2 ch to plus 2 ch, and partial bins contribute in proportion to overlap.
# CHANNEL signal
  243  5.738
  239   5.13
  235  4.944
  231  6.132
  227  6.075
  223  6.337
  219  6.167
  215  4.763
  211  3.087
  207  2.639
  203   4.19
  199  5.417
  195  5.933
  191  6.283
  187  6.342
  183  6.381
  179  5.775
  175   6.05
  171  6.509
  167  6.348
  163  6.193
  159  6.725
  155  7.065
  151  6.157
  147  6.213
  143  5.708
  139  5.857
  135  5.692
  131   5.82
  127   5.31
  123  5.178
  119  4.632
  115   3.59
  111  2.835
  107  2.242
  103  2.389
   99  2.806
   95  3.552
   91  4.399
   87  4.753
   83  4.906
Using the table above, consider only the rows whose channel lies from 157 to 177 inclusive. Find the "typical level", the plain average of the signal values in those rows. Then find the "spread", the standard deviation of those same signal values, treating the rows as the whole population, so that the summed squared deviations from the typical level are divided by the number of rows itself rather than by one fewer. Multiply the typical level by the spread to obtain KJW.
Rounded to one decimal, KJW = 1.5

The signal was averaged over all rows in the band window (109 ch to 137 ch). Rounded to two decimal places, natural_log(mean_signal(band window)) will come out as 1.55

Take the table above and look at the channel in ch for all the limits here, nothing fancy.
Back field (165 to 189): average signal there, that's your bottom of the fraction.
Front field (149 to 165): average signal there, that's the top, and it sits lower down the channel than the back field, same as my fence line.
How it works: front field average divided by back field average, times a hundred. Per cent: 105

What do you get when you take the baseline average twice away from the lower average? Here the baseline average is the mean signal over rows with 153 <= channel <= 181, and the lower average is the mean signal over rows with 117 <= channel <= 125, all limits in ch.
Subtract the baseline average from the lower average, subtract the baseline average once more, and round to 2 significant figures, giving -7.9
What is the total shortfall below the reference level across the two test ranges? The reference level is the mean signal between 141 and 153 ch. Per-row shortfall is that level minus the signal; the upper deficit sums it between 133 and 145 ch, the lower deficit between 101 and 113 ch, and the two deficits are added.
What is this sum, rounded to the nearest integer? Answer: 11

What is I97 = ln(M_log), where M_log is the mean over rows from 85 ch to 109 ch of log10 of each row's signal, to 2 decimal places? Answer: -0.68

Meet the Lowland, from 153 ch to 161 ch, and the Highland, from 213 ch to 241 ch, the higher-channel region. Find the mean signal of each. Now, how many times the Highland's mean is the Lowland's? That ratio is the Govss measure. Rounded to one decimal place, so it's 1.2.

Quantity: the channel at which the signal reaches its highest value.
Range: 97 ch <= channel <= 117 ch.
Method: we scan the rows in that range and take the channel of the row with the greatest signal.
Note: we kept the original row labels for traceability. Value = 115 ch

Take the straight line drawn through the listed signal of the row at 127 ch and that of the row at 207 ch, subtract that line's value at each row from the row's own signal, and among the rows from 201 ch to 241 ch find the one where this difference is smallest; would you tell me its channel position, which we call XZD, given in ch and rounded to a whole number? 207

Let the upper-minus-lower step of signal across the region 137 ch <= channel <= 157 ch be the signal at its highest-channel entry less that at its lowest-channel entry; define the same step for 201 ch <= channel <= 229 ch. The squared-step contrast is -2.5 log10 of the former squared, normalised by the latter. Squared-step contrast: 0.3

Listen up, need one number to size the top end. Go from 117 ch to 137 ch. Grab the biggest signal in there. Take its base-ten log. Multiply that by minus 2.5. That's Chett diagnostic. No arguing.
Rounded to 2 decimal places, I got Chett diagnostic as -1.91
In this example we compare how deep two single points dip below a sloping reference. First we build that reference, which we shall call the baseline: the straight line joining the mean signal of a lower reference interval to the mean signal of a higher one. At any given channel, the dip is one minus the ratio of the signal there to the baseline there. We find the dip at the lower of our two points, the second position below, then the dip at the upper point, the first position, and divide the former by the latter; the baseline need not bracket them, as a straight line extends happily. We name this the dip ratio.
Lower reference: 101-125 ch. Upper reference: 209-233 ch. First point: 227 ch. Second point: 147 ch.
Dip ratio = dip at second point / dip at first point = 5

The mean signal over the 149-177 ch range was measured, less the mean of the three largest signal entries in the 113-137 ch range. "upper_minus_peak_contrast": 0.83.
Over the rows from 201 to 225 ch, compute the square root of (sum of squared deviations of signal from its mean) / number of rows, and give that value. 1.4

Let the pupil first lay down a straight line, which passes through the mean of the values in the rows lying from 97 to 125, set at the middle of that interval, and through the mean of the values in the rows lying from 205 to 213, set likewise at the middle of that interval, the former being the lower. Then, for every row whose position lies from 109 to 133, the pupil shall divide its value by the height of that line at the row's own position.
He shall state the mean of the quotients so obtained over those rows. 1.4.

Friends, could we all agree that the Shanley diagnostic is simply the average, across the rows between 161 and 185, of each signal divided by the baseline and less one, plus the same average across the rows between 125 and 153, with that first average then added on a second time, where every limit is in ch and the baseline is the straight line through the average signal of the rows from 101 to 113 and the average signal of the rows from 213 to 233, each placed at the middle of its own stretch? 1.5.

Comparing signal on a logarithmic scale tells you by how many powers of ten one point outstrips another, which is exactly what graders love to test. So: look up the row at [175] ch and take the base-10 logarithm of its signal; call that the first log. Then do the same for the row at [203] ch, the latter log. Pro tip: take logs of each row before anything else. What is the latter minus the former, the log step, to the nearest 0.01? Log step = -0.16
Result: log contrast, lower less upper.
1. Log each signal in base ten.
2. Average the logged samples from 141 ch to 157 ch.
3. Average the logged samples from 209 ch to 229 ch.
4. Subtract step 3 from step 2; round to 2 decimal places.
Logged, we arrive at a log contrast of 0.09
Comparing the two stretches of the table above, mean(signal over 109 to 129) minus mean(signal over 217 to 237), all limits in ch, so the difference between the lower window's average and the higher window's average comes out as -1.6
